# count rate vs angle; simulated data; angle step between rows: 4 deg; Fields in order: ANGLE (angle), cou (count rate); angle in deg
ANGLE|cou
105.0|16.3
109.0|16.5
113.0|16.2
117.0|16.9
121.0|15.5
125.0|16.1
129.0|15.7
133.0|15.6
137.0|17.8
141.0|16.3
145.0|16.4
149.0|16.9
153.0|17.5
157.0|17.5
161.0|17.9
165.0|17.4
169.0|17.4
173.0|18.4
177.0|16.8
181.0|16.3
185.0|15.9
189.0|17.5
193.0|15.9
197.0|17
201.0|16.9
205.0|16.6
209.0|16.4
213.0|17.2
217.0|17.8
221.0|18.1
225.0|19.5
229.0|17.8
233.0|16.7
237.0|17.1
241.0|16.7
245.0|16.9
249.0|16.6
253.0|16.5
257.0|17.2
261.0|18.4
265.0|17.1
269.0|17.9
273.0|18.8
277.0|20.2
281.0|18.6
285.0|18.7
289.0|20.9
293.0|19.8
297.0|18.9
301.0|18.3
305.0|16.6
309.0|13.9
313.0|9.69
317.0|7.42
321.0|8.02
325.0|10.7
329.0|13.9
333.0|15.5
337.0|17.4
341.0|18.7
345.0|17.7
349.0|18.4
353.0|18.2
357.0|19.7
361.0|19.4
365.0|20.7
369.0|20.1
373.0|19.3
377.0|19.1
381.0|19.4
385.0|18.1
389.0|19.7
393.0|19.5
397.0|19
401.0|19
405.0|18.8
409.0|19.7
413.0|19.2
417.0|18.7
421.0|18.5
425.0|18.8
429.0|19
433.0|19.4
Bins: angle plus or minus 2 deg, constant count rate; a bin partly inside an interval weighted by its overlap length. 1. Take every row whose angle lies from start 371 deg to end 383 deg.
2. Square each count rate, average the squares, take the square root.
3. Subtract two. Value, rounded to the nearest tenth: 17.3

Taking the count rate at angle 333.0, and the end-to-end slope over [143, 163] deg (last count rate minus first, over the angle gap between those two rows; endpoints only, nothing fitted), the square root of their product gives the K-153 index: 1.2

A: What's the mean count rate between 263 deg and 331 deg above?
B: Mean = 15.8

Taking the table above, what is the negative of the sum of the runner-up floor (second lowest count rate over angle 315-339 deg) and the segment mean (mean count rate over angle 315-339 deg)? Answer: -20.2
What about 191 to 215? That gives -33.1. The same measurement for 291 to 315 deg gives -30.1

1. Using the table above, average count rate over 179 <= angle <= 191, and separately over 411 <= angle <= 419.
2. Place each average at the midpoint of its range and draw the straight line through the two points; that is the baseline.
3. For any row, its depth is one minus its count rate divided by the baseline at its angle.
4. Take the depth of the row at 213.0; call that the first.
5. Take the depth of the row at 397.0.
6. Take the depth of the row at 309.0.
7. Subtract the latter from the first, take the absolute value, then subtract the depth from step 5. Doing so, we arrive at 0.25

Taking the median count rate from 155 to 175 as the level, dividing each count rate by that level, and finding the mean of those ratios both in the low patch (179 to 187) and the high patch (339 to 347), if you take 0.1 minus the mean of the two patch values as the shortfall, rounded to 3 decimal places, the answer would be -0.880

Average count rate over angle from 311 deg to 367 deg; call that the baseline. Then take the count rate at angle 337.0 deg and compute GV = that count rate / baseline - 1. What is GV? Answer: 0.13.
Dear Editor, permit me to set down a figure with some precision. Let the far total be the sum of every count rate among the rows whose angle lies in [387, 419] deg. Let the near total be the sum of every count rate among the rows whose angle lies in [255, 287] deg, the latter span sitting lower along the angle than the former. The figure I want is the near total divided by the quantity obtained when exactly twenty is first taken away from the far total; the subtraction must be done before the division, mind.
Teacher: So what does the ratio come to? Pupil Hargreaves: 1.10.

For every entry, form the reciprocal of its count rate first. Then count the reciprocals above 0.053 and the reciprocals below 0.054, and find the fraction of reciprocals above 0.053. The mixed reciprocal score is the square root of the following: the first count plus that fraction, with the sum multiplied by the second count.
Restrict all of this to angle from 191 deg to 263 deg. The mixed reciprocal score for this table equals 4.2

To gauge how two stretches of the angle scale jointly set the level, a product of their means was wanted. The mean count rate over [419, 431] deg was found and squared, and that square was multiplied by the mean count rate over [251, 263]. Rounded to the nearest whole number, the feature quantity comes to 6116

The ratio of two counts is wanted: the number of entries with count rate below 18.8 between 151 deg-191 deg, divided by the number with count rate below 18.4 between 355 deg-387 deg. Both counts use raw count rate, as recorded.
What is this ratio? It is 10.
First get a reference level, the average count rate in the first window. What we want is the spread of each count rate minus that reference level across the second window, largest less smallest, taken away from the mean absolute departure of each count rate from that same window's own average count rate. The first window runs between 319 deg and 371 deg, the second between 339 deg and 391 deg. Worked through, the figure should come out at -2.3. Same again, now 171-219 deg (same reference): -1.9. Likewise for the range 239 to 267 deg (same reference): -1.5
